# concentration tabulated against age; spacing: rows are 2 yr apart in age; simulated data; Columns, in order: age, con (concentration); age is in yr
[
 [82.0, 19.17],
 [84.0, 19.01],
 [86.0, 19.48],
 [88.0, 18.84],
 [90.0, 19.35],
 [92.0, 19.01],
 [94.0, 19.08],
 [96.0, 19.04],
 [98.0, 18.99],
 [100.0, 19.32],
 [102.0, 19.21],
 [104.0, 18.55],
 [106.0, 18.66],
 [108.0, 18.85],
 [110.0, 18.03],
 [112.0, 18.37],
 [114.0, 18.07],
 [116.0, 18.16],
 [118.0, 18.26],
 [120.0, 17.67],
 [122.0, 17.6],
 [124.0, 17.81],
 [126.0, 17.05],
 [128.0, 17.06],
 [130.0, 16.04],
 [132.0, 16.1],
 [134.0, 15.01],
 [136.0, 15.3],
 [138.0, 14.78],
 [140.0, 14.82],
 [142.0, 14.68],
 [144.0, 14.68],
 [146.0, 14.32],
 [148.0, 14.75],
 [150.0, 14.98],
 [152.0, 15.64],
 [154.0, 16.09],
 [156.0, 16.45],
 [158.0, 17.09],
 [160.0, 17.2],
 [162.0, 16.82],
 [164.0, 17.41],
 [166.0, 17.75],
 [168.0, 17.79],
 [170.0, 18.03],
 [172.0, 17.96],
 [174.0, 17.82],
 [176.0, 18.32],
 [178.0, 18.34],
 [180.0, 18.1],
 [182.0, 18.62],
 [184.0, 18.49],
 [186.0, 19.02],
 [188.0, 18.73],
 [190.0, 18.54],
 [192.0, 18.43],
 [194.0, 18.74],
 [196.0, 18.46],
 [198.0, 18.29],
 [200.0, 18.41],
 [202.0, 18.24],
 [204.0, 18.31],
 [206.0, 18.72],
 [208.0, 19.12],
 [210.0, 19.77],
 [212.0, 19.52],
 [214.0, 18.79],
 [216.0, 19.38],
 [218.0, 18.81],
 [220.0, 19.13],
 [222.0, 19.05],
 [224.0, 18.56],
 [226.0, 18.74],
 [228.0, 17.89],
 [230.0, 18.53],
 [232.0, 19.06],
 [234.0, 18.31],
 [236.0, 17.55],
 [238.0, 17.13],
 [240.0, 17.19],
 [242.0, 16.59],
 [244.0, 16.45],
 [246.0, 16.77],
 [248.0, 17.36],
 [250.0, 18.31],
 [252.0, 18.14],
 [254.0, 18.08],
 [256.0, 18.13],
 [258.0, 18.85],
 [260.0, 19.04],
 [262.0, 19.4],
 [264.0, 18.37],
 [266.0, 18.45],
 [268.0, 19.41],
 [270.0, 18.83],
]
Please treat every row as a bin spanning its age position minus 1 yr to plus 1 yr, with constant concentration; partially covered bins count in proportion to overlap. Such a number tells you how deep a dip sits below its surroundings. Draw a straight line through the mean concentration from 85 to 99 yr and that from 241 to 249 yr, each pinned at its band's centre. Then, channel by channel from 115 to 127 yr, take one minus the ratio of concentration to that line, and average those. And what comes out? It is 0.05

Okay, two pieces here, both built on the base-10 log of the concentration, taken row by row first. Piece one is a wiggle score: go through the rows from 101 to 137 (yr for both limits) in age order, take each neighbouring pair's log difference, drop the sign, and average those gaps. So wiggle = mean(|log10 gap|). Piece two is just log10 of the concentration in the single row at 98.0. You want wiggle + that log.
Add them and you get 1.29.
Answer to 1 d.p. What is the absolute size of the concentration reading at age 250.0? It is 18.3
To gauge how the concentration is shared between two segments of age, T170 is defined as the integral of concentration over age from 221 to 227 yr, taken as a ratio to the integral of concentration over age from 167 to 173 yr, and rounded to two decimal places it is 1.05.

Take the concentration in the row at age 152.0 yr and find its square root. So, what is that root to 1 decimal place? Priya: 4.0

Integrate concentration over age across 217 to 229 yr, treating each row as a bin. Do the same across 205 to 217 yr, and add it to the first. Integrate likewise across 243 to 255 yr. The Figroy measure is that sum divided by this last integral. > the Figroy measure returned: 2.16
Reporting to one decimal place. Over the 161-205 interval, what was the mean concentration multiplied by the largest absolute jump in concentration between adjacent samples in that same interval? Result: 10.7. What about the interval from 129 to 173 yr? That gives 17.5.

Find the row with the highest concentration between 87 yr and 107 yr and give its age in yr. 90.0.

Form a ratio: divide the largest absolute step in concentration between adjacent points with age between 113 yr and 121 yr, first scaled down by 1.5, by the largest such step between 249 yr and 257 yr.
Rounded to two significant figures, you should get 2.3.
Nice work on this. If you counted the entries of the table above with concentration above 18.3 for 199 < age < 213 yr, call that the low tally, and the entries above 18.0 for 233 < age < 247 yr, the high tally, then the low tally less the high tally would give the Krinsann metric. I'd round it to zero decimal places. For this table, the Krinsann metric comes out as 5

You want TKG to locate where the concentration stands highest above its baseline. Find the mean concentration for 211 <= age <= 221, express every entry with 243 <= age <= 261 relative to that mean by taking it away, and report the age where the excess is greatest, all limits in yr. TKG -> 260.0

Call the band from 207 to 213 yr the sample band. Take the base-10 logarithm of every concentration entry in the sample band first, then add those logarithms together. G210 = 3.9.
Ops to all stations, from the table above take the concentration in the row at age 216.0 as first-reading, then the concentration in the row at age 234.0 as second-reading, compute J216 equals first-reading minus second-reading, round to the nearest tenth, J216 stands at 1.1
